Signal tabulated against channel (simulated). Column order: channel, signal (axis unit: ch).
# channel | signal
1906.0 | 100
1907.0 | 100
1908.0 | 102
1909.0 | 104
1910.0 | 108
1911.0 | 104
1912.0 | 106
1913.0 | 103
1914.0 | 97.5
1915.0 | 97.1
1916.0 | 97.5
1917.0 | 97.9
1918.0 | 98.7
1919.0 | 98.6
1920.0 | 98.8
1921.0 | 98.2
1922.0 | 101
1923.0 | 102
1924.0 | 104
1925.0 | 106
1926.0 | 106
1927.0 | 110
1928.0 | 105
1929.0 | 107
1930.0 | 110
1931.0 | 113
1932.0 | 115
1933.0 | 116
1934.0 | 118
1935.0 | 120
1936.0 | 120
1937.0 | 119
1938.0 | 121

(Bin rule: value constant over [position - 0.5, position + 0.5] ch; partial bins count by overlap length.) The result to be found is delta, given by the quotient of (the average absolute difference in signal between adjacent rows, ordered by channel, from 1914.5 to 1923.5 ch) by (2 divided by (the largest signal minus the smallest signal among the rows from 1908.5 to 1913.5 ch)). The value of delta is 2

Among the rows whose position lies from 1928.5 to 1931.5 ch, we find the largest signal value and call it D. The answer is 113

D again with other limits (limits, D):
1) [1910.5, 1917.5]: 106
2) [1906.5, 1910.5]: 108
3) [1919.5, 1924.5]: 104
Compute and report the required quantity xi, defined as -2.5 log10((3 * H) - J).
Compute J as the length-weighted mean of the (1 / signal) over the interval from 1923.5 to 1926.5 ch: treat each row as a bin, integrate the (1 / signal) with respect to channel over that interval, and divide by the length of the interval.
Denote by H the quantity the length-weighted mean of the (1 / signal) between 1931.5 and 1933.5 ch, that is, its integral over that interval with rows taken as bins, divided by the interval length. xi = 4.46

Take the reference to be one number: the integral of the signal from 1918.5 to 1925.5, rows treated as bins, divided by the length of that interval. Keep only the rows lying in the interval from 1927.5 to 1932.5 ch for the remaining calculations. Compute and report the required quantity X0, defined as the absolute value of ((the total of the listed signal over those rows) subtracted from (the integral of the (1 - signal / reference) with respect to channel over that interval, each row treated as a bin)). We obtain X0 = 550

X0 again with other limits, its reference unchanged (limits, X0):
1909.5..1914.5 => 519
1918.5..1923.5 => 499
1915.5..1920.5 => 491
